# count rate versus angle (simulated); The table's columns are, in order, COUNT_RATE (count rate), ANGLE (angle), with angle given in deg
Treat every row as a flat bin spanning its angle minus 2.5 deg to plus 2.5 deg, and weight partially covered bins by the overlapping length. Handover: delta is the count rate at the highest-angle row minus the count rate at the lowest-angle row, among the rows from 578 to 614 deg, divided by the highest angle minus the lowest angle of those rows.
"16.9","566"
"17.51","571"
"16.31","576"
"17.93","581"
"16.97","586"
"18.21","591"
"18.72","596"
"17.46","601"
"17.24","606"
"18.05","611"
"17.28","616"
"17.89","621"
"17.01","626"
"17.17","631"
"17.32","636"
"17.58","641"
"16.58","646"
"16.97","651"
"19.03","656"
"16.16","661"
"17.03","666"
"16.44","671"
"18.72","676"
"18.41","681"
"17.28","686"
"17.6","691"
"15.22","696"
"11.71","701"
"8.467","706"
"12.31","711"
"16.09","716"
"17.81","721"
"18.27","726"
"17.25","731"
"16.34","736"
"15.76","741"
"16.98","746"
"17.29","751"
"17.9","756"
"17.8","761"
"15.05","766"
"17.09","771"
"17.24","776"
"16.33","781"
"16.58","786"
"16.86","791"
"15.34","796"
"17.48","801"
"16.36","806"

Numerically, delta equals 0.004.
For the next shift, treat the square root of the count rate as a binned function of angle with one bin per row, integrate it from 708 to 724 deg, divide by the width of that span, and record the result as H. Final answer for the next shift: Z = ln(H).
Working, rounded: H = 3.89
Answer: 1.36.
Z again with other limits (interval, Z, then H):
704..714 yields 1.18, 3.26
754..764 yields 1.44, 4.21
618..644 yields 1.43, 4.17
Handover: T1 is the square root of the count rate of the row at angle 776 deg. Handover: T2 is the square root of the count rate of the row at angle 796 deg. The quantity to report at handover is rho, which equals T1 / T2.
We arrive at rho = 1.06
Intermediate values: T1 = 4.15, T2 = 3.92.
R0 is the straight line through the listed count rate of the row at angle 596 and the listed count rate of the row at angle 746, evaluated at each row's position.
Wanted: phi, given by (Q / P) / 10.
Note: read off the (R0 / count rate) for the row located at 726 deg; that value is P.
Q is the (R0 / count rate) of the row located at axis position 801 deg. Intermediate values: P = 0.94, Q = 0.93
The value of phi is 0.0992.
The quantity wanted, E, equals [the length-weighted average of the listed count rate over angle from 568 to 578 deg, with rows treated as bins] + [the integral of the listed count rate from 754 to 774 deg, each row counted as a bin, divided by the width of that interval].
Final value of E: 33.9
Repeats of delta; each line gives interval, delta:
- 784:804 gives 0.060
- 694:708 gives -0.675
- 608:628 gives -0.069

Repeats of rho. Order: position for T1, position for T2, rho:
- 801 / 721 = 0.99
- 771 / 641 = 0.99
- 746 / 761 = 0.98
